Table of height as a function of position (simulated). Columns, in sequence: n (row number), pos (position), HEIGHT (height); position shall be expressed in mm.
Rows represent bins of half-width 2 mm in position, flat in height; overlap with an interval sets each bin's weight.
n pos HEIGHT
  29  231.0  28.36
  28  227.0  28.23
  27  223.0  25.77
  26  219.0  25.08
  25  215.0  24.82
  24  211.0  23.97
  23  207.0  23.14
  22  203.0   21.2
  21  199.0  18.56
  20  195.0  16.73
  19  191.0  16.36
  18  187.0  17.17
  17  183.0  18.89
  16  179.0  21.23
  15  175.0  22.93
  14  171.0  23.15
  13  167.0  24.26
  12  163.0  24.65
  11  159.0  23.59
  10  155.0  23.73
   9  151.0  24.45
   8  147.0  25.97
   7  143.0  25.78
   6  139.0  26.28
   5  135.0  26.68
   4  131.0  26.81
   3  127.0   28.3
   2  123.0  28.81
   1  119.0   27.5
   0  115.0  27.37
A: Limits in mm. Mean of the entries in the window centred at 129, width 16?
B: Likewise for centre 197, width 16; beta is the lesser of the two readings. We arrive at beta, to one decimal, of 18.2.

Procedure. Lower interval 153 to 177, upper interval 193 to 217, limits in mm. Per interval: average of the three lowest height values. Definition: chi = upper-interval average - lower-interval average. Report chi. -4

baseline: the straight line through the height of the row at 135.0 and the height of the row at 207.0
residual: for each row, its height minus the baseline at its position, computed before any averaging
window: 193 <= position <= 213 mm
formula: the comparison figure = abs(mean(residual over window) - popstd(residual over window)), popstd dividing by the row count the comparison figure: 5.6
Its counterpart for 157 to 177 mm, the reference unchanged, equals 1.9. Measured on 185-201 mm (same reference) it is 7.6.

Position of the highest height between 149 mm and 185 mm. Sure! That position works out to 163.0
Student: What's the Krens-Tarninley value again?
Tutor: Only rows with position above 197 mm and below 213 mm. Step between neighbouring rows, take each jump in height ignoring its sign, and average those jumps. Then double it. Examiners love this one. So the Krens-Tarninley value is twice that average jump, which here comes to 3.6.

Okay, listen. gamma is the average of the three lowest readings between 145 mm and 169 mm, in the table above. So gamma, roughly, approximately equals 23.9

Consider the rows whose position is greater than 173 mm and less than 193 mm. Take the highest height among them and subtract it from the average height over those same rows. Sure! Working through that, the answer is -3.6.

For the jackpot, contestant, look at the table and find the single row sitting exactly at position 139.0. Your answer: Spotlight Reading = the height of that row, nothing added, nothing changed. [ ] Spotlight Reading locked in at 26.28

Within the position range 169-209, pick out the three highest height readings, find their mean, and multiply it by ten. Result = 231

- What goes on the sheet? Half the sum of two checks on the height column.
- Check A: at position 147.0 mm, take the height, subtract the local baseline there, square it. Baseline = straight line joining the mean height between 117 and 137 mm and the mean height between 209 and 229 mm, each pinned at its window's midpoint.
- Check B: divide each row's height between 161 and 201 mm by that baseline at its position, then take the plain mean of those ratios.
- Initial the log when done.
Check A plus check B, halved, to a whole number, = 1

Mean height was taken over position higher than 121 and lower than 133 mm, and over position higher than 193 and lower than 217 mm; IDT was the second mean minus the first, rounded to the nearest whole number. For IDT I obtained -7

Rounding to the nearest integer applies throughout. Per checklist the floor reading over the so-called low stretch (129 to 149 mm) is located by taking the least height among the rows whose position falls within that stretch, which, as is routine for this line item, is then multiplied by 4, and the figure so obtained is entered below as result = 103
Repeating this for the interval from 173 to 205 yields 65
